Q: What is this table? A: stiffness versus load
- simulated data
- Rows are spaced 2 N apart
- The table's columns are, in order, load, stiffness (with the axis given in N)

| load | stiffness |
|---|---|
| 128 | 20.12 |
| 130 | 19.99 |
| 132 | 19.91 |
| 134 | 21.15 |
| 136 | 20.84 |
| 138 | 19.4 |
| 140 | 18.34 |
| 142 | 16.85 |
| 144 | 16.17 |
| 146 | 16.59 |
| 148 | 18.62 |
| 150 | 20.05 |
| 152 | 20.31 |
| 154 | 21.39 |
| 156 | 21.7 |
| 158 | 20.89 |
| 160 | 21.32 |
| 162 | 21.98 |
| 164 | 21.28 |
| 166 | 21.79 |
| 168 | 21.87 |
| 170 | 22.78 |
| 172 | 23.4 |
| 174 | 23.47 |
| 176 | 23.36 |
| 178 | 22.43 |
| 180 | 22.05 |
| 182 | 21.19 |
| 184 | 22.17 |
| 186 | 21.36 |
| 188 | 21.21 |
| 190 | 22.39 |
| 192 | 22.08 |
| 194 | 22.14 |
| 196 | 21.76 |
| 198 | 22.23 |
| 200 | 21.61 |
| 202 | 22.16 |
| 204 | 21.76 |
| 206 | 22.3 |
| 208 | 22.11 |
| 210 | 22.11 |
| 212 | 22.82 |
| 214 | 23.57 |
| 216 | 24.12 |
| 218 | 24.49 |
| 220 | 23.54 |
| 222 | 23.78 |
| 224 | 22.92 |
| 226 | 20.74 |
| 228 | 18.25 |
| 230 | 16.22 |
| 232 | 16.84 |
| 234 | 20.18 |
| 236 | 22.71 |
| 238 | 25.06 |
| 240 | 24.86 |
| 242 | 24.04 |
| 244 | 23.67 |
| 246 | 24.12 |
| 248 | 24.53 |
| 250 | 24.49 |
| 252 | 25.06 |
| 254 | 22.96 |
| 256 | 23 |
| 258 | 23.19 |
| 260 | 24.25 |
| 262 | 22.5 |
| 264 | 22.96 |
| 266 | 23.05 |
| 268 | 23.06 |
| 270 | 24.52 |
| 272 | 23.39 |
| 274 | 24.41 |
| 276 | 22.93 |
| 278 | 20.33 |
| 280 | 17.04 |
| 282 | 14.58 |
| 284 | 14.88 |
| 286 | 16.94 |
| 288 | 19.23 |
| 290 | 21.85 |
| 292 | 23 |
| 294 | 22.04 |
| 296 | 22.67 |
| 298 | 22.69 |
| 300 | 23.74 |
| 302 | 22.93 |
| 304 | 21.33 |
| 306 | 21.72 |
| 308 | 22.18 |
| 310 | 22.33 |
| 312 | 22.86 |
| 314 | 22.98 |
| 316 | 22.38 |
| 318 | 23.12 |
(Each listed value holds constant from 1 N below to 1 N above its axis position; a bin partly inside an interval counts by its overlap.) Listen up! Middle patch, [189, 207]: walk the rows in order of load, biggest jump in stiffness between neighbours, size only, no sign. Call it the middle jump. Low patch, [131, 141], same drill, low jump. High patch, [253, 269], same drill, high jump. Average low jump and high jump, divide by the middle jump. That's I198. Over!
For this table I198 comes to 2.6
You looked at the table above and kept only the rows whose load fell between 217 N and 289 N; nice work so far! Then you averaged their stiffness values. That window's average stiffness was 21.9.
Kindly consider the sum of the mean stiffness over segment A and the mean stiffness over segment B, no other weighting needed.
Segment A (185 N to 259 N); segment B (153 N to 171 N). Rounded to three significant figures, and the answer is 44.1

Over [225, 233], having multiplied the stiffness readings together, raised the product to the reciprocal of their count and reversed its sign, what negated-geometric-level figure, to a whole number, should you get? -18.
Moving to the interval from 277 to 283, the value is -17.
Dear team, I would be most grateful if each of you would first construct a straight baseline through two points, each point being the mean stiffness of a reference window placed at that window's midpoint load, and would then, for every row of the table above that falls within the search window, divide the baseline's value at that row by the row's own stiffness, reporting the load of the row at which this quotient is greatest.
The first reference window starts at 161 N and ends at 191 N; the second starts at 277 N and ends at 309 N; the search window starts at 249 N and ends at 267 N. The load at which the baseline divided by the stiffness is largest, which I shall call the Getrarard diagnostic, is 262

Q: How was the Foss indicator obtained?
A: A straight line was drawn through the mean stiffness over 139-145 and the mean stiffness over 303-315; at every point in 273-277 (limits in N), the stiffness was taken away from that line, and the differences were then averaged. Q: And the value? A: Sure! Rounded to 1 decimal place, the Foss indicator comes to -2.5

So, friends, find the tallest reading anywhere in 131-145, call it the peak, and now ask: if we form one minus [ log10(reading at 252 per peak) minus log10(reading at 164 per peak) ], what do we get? 0.93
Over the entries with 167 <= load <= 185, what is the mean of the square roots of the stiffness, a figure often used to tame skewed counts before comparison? 4.75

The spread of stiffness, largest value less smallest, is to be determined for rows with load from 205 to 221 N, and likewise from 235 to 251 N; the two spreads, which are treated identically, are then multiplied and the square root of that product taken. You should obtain 2.4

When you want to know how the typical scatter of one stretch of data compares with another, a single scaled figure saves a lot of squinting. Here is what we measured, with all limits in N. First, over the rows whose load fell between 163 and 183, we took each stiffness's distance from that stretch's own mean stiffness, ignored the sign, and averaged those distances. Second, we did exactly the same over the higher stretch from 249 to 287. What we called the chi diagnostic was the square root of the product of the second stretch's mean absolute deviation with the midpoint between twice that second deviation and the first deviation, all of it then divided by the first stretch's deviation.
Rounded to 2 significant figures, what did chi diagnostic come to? 3.9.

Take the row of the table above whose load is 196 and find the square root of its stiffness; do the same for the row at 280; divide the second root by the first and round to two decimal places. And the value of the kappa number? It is 0.88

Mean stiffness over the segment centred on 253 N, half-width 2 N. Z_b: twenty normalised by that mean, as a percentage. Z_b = 83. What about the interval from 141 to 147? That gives 121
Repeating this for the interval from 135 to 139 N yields 99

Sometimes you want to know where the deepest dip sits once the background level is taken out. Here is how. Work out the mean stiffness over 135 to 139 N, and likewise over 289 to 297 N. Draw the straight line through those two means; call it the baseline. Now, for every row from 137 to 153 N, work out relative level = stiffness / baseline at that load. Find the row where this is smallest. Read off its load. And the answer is 144 N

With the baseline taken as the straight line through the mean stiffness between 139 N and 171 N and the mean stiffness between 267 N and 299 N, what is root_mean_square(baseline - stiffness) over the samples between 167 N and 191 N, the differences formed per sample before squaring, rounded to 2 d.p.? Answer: 2.21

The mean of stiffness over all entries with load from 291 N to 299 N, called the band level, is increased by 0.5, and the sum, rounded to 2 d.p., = 23.10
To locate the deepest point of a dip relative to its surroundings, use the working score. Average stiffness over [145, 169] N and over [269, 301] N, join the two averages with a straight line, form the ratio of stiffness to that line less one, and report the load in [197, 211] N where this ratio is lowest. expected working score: 200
